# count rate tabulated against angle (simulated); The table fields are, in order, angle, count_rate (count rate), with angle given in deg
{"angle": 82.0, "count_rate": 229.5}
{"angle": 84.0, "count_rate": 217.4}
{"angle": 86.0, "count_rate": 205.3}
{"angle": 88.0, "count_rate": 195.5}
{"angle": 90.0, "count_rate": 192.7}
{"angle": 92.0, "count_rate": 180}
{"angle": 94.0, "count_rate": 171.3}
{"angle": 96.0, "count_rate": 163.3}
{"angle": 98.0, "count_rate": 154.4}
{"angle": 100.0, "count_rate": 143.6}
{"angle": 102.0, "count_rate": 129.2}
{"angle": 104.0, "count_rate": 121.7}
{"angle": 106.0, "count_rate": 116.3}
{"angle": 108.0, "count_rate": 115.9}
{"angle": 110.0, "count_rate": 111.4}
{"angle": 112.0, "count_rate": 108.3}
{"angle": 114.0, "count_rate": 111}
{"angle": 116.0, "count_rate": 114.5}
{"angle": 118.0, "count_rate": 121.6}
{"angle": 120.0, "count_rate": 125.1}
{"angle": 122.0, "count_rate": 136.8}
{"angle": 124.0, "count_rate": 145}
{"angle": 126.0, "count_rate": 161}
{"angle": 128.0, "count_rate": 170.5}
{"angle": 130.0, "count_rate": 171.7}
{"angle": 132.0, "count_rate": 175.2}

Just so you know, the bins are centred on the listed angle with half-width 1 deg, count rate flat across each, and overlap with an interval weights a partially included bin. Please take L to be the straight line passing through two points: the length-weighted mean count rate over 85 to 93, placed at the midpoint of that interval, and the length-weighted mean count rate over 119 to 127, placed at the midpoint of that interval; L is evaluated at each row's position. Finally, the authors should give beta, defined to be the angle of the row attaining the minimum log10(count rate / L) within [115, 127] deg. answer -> 116.0 deg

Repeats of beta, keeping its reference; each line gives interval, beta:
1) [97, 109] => 106.0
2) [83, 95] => 94.0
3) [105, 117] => 112.0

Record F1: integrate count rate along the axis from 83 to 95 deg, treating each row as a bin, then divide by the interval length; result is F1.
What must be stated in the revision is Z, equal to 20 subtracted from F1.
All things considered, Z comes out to 174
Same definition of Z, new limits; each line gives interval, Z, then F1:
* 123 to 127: 133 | 153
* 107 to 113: 92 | 112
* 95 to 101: 134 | 154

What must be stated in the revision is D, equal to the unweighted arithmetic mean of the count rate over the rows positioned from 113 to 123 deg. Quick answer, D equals 122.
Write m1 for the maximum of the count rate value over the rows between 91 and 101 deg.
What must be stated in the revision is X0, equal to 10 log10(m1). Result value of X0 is 22.6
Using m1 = 180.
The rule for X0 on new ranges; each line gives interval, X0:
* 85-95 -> 23.1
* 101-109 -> 21.1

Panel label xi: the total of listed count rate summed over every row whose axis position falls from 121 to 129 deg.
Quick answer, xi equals 613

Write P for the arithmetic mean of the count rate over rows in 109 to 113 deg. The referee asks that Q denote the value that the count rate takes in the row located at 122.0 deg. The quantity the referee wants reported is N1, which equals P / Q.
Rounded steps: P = 110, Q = 136.8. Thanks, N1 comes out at 0.8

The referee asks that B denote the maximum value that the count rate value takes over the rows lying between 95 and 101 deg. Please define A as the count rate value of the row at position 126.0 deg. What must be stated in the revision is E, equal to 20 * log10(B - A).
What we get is 7.2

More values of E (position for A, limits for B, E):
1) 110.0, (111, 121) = 22.7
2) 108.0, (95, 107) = 33.5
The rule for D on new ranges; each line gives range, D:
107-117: 112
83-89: 206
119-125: 136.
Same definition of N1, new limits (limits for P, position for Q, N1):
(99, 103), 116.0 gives 1.2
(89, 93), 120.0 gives 1.5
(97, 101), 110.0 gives 1.3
